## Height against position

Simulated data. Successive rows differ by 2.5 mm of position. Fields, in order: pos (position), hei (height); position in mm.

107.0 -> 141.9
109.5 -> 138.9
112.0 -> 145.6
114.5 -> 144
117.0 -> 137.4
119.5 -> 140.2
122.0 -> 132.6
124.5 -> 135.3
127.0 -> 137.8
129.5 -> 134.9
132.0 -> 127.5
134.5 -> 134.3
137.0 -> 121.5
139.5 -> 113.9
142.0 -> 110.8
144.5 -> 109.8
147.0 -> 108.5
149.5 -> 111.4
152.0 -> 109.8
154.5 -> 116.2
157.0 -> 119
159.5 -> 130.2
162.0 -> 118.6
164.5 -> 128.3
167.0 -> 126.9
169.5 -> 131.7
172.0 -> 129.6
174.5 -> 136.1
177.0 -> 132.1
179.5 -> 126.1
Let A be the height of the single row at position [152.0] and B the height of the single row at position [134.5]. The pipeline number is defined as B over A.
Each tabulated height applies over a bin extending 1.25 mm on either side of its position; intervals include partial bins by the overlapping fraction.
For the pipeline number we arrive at 1.22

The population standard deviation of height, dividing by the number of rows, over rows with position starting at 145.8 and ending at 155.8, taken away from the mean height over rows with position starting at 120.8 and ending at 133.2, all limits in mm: 131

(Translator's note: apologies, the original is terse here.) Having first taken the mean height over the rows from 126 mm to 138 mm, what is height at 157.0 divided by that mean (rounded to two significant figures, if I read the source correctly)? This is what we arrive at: 0.91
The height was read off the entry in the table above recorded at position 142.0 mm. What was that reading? 110.8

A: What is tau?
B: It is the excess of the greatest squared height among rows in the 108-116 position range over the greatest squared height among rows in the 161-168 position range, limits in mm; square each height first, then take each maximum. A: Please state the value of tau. 4738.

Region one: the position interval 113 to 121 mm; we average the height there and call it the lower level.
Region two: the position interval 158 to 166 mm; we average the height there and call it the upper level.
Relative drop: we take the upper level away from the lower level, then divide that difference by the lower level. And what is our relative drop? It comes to 0.11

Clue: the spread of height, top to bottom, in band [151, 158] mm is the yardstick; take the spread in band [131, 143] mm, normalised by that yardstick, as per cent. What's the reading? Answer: 255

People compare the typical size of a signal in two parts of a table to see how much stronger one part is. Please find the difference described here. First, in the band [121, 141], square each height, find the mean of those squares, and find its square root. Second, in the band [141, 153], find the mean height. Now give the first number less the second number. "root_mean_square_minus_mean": 20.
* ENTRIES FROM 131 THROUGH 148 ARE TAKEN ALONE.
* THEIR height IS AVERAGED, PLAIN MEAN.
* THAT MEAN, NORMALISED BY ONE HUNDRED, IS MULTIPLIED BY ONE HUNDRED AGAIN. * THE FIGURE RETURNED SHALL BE 118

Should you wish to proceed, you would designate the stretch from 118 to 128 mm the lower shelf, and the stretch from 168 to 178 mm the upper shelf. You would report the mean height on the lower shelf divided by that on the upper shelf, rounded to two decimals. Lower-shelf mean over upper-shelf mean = 1.03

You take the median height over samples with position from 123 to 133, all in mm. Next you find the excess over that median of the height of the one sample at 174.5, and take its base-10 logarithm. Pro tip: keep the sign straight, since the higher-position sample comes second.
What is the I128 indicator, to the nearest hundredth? 0.00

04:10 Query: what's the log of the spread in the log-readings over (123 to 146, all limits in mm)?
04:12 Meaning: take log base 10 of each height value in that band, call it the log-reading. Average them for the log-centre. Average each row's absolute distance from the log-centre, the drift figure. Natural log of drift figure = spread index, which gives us -3.4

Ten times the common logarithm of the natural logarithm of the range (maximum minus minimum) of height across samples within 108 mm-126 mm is 4.1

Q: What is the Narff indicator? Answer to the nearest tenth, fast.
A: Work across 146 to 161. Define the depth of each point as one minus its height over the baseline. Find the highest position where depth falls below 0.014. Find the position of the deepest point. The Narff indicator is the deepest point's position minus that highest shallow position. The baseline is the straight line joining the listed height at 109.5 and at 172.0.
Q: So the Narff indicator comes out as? -12.5 mm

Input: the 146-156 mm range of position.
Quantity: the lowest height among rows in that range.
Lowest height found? 108.5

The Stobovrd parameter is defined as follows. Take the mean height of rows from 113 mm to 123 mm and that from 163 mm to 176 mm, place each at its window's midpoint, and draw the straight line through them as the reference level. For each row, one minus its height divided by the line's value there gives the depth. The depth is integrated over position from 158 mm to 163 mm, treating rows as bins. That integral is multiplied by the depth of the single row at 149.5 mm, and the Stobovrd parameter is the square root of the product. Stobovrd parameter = 0.22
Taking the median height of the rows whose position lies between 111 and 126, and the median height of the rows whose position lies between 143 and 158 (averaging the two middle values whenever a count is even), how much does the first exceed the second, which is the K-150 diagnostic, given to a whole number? 28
